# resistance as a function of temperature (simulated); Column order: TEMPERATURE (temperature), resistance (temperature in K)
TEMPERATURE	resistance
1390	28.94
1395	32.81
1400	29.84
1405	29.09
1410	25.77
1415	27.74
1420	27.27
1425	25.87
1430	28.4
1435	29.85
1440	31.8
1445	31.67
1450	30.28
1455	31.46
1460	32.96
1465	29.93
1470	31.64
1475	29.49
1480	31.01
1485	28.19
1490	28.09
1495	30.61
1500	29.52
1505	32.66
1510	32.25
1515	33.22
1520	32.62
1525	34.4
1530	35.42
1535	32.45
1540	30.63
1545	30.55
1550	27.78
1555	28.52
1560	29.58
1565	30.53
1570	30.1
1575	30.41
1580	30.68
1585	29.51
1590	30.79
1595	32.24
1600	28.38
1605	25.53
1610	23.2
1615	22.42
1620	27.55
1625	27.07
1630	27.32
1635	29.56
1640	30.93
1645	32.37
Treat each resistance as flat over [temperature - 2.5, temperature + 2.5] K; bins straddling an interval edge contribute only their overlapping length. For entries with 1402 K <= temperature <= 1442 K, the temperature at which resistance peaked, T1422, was 1440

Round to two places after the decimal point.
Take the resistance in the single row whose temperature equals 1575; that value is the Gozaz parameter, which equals 30.41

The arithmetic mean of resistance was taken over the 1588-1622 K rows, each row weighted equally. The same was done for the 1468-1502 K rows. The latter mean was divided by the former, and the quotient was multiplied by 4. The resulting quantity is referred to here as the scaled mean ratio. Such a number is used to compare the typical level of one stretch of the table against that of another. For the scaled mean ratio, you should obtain 4.39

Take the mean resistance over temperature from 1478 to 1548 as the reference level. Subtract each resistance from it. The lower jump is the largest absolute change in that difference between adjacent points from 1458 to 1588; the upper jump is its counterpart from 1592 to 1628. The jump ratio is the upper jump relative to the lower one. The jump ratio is 1.6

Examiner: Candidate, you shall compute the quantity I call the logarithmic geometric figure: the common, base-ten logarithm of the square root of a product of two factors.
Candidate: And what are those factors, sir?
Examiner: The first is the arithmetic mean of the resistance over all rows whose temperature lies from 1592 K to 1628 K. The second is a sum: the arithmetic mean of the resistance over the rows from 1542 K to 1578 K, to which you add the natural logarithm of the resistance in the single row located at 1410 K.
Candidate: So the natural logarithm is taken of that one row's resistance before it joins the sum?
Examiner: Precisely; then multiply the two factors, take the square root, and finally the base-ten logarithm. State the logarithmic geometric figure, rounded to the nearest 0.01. 1.47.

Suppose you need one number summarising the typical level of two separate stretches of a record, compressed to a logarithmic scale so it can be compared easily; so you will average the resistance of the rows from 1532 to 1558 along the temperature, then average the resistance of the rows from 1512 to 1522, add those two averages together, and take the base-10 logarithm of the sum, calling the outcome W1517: 1.80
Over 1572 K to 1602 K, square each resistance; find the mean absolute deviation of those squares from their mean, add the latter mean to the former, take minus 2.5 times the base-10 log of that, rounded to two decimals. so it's -7.48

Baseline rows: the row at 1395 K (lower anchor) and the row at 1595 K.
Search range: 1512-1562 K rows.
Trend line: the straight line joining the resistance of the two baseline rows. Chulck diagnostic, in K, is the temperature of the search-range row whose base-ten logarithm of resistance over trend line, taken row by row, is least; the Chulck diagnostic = 1550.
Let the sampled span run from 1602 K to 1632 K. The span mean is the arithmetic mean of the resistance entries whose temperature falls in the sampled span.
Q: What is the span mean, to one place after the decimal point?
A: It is 25.5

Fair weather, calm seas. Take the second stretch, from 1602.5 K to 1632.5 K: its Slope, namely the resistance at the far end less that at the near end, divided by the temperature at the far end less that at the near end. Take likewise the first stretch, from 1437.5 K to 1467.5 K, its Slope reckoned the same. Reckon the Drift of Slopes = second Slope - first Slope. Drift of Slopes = 0.15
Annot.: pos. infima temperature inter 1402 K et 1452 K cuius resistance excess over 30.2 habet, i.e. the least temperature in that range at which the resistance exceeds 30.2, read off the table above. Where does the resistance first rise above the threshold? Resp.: 1440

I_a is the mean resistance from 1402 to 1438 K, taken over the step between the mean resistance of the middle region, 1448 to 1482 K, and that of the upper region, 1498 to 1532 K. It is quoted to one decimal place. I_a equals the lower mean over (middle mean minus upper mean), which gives -14.6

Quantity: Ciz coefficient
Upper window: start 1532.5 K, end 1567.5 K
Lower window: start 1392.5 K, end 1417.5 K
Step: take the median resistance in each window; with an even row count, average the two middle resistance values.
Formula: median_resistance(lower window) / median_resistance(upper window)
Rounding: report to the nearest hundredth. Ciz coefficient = 0.95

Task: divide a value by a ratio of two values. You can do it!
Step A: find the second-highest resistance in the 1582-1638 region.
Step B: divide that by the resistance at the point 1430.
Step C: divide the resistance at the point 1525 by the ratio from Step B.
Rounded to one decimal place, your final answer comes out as 31.7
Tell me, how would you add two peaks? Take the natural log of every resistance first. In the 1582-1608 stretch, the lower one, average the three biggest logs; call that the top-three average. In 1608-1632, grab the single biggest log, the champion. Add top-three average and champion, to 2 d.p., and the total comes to 6.74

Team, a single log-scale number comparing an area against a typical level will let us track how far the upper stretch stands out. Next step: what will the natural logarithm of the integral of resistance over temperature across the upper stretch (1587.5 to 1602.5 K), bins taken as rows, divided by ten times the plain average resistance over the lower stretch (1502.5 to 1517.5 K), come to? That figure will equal 0.33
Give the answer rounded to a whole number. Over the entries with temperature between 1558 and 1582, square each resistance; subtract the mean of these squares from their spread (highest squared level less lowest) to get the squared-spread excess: -850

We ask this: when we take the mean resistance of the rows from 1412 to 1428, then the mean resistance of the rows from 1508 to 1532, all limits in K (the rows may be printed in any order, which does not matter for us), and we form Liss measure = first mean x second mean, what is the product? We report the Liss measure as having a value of 905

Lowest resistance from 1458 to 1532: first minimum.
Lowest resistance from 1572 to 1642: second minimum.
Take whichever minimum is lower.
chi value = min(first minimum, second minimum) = 22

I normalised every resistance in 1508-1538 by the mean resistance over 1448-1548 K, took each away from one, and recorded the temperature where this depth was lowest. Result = 1530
